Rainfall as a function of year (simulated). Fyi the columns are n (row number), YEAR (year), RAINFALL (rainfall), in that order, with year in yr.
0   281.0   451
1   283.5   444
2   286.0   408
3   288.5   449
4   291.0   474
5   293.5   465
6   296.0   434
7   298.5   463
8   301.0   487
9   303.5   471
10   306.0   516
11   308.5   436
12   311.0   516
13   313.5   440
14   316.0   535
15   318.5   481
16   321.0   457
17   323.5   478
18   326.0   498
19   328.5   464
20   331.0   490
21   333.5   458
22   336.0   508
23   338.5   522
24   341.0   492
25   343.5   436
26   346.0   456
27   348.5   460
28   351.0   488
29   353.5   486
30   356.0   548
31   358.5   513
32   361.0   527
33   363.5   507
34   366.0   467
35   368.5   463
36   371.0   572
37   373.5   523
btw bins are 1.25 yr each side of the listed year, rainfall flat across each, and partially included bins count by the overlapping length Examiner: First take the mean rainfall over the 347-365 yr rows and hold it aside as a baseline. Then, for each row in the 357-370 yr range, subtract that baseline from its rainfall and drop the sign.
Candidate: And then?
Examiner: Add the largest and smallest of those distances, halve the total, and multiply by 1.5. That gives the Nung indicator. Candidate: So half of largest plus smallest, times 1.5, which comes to 33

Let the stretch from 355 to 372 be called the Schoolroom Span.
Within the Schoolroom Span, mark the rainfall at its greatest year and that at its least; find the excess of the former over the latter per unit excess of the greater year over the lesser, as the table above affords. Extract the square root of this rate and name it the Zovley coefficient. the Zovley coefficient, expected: 1.3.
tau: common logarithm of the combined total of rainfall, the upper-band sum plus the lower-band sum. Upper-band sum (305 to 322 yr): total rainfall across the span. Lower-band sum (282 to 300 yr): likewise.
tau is 3.814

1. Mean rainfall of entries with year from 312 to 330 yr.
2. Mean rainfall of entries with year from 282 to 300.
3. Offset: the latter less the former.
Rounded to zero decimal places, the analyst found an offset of -31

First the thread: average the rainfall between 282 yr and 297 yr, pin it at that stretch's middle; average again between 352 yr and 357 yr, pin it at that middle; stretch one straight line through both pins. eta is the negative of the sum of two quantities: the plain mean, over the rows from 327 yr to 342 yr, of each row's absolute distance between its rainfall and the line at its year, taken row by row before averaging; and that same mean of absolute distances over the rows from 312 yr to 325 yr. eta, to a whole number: -42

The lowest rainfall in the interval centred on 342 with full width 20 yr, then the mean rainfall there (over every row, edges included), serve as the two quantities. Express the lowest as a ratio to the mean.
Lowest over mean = 0.913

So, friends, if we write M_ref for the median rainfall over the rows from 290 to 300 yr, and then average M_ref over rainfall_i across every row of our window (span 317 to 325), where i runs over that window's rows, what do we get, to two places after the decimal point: 0.98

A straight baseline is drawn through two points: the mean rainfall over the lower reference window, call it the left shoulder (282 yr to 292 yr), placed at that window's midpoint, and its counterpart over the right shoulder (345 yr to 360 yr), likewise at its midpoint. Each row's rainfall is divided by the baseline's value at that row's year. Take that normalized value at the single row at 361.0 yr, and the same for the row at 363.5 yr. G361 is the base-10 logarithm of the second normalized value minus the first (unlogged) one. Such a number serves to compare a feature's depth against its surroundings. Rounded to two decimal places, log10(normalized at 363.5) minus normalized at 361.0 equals -1.05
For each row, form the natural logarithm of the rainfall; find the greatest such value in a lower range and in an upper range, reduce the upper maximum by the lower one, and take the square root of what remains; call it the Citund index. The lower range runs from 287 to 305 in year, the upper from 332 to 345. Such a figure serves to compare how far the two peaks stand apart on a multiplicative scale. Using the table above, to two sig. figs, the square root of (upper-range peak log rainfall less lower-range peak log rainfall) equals 0.26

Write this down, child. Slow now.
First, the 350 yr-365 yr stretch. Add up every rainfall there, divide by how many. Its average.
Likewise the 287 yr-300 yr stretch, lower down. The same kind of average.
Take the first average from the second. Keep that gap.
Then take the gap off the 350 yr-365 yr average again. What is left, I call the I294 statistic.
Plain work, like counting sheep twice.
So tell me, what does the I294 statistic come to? 566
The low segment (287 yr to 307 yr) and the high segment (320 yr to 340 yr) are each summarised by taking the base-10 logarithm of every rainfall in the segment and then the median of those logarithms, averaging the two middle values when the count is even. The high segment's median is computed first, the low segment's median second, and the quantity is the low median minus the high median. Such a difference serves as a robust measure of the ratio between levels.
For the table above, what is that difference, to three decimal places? -0.015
